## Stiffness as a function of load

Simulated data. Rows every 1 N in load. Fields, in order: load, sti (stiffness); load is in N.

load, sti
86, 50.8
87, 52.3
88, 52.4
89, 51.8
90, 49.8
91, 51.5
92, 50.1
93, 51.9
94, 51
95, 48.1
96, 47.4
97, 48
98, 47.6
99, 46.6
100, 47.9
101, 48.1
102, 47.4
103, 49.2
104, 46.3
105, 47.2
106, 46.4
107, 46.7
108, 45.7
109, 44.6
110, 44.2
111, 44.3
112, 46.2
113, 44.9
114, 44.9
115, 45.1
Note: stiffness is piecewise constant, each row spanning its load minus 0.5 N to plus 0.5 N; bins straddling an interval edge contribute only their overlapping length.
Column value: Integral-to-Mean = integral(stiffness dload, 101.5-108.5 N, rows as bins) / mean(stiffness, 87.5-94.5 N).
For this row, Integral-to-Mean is 6.4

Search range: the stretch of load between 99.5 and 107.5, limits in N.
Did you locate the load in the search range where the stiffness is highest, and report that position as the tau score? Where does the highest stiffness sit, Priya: 103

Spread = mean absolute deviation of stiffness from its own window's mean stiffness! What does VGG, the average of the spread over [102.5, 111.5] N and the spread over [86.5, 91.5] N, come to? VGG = 0.97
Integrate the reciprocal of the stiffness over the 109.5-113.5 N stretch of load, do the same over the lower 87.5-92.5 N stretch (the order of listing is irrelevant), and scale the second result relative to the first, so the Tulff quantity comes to 1.10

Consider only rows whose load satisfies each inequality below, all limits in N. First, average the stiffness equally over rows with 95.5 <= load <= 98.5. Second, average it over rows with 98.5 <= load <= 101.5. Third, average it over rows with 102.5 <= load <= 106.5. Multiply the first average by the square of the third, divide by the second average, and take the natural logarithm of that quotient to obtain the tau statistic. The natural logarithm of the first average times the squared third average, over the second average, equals 7.71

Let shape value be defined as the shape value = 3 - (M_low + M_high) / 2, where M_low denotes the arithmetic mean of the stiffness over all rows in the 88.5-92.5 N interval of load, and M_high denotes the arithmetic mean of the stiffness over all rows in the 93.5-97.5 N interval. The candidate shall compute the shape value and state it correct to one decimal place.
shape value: -46.7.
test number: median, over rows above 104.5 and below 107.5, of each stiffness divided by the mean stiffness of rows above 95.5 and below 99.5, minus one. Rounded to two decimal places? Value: -0.01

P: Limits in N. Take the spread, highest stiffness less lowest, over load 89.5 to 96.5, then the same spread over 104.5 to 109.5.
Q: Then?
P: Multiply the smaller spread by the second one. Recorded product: 6.8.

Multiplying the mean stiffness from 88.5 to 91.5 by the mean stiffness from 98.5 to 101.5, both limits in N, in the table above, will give 2426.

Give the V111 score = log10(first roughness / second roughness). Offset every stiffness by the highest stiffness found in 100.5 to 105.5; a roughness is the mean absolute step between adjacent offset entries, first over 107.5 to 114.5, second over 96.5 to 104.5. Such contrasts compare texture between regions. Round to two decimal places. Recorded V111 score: -0.17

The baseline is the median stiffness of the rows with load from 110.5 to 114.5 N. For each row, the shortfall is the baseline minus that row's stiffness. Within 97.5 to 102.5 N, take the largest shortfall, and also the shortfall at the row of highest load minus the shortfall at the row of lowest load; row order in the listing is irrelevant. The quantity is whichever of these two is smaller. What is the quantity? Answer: -1.7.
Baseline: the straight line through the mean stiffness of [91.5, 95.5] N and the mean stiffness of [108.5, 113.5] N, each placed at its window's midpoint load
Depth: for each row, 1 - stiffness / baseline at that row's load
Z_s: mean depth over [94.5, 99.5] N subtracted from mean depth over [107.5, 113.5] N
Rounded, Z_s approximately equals -0.033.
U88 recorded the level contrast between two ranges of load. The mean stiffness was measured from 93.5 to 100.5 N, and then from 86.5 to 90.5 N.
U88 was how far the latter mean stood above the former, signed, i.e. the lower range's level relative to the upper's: 3.5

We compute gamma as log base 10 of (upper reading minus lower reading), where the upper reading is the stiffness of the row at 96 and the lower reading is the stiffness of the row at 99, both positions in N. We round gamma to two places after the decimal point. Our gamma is -0.10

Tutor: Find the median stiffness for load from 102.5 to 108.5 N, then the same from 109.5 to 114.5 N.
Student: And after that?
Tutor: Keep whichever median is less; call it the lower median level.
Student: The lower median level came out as 44.9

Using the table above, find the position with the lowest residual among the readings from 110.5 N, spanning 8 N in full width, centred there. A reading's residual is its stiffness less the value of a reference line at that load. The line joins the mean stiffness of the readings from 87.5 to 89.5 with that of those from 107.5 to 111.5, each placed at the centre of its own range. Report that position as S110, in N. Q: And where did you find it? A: 110 N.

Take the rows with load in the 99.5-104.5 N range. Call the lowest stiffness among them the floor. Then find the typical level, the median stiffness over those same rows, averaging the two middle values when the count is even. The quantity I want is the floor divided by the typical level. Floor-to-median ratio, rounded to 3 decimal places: 0.967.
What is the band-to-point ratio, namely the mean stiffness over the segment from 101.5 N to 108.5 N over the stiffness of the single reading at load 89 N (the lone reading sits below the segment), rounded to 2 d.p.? 0.91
